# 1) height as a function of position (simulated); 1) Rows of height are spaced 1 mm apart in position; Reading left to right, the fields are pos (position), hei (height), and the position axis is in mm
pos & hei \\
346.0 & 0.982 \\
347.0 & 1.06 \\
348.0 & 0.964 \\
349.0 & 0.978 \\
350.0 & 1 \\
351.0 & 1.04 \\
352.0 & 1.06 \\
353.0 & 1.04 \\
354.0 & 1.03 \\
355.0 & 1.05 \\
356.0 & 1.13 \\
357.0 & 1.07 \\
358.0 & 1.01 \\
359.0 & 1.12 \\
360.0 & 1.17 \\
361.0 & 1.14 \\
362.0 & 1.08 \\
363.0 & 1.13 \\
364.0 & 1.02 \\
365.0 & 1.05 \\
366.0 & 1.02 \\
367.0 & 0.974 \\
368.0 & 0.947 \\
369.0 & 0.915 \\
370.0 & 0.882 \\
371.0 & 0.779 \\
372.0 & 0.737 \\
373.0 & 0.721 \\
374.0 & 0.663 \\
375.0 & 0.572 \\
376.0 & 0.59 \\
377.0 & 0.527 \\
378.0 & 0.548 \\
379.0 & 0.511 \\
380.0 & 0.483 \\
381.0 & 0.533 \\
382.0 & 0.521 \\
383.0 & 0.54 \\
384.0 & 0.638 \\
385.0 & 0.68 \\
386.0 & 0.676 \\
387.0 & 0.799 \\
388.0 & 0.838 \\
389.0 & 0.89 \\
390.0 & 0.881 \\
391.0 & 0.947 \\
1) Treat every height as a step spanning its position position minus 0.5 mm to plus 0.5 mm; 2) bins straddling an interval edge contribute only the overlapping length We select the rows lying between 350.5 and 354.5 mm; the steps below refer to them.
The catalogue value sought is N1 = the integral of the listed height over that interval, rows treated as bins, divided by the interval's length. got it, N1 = 1.04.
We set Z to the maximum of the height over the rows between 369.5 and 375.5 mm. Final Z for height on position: 0.882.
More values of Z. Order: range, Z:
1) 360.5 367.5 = 1.14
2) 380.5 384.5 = 0.638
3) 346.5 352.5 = 1.06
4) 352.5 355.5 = 1.05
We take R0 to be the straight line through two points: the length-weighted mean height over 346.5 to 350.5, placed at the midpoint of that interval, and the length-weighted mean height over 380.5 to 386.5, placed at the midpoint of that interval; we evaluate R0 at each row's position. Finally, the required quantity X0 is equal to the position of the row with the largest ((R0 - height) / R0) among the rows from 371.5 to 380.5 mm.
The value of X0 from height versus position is 380.0 mm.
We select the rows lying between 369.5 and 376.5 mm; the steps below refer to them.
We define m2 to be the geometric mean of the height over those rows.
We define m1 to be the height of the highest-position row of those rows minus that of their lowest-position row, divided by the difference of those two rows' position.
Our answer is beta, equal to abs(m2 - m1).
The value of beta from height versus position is 0.75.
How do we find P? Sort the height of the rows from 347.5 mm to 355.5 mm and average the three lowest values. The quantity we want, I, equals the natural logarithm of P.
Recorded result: 0.0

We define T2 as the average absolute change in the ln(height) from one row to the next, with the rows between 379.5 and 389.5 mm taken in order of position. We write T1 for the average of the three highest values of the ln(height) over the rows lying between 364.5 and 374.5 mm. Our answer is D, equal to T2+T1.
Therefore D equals 0.09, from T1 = 0.01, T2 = 0.074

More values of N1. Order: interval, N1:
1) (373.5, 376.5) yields 0.61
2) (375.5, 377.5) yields 0.56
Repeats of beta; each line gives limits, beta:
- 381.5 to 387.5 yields 0.58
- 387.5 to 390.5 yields 0.85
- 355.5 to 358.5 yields 1.13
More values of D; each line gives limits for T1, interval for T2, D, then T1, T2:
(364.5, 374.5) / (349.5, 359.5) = 0.06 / 0.01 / 0.044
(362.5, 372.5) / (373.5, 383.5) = 0.13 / 0.06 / 0.068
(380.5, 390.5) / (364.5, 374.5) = -0.09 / -0.14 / 0.051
